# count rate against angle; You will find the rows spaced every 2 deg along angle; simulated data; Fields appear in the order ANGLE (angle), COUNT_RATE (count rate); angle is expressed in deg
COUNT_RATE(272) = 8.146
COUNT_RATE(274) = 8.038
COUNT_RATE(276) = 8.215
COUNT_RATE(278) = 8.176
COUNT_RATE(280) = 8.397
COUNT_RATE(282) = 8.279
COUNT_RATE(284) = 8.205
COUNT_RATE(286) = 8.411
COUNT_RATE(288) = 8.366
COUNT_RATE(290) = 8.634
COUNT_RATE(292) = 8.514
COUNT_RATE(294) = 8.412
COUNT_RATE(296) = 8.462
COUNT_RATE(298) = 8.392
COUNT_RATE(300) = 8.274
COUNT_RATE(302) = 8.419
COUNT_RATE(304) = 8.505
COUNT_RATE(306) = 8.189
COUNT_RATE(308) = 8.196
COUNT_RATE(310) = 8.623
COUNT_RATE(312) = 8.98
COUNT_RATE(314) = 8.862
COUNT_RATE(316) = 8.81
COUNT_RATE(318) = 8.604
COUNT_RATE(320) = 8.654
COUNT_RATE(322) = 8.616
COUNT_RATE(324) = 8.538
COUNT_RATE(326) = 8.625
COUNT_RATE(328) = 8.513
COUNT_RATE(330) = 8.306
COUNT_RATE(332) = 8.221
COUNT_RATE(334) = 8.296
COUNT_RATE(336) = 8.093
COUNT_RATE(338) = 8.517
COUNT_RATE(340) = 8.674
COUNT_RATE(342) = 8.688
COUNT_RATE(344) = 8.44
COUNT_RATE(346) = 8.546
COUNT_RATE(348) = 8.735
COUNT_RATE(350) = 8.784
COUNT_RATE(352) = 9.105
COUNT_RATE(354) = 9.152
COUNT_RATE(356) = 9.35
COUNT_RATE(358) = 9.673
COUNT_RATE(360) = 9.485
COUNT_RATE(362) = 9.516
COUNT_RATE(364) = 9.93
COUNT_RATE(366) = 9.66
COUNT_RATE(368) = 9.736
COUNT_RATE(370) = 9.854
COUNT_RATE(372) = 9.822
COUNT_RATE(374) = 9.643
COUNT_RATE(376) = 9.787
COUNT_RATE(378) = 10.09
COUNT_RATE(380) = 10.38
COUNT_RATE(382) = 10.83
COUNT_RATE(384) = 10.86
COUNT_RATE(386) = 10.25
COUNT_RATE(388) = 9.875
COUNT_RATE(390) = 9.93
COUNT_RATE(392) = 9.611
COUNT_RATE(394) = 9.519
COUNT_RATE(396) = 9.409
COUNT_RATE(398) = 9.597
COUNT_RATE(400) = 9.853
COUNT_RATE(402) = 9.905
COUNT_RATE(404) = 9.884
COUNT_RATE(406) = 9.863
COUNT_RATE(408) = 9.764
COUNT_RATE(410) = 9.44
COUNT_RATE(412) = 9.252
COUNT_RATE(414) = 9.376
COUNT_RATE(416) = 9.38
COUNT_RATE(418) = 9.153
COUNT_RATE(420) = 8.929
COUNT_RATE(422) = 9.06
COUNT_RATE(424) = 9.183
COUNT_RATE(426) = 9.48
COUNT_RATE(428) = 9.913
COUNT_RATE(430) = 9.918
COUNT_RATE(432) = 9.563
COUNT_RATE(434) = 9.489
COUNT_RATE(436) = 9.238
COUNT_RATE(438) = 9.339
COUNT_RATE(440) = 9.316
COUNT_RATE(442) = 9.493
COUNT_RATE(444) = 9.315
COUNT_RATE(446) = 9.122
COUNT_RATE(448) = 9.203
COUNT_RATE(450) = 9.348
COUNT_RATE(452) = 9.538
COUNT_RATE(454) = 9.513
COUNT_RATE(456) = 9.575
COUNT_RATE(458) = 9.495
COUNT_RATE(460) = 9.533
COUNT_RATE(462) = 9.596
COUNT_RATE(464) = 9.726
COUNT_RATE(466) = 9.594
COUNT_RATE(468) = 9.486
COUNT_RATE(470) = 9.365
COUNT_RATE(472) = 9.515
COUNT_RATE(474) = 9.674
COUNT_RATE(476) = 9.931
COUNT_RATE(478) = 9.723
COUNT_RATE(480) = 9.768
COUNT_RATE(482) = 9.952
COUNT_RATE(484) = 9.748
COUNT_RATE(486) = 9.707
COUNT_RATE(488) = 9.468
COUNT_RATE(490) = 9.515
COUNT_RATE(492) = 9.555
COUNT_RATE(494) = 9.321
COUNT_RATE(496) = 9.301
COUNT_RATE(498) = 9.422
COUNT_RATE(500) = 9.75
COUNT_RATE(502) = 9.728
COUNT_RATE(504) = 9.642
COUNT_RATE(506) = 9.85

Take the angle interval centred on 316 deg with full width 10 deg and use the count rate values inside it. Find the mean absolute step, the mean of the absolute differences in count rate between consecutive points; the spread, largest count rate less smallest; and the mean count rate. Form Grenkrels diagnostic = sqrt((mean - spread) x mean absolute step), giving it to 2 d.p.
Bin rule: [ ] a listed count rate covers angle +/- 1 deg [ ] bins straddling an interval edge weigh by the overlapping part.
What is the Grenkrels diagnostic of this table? 0.95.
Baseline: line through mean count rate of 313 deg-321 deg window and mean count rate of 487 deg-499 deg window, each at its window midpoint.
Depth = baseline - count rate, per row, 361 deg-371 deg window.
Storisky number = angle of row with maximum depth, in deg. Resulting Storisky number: 362 deg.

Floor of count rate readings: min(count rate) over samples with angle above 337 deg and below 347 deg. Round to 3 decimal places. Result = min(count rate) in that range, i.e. 8.440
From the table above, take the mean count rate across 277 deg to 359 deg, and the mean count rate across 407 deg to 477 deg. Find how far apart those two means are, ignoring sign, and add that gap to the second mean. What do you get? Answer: 10.3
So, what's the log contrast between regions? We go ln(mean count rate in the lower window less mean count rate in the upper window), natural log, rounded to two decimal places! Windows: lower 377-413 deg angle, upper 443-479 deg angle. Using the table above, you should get -0.94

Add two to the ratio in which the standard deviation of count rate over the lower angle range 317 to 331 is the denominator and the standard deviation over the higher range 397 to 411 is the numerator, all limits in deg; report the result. 3.5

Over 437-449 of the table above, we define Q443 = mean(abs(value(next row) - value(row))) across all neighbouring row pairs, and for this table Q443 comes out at 0.130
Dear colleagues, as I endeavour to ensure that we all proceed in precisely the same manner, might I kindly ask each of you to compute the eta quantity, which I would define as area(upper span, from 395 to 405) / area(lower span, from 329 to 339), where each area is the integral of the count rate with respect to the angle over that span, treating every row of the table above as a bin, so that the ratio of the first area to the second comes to 1.17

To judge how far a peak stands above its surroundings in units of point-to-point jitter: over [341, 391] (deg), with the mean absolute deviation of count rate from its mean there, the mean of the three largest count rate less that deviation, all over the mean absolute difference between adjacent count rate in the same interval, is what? 48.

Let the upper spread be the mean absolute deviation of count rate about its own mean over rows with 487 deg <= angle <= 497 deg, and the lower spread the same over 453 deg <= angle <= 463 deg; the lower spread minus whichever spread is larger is -0.062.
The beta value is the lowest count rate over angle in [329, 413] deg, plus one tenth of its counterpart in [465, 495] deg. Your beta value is 9.0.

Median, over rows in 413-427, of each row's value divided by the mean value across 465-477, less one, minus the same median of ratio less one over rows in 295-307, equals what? 0.08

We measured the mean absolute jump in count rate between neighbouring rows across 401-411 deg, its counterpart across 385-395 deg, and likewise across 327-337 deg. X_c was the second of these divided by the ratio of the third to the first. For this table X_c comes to 0.172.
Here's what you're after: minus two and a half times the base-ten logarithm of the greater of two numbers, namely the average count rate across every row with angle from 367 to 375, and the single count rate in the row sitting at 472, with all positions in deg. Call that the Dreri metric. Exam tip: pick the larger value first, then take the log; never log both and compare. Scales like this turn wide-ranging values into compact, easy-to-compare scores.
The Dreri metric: -2.47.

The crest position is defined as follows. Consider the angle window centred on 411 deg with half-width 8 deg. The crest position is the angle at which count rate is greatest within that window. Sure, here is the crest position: 404 deg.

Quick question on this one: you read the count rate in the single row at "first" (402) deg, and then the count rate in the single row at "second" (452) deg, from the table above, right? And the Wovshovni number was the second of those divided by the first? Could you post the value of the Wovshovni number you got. 0.96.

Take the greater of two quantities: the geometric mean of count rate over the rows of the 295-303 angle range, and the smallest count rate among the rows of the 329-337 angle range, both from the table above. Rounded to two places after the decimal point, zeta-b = 8.39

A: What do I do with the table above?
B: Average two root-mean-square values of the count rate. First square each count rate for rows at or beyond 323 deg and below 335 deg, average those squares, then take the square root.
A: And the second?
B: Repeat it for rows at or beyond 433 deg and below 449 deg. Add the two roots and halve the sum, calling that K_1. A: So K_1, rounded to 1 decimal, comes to 8.9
